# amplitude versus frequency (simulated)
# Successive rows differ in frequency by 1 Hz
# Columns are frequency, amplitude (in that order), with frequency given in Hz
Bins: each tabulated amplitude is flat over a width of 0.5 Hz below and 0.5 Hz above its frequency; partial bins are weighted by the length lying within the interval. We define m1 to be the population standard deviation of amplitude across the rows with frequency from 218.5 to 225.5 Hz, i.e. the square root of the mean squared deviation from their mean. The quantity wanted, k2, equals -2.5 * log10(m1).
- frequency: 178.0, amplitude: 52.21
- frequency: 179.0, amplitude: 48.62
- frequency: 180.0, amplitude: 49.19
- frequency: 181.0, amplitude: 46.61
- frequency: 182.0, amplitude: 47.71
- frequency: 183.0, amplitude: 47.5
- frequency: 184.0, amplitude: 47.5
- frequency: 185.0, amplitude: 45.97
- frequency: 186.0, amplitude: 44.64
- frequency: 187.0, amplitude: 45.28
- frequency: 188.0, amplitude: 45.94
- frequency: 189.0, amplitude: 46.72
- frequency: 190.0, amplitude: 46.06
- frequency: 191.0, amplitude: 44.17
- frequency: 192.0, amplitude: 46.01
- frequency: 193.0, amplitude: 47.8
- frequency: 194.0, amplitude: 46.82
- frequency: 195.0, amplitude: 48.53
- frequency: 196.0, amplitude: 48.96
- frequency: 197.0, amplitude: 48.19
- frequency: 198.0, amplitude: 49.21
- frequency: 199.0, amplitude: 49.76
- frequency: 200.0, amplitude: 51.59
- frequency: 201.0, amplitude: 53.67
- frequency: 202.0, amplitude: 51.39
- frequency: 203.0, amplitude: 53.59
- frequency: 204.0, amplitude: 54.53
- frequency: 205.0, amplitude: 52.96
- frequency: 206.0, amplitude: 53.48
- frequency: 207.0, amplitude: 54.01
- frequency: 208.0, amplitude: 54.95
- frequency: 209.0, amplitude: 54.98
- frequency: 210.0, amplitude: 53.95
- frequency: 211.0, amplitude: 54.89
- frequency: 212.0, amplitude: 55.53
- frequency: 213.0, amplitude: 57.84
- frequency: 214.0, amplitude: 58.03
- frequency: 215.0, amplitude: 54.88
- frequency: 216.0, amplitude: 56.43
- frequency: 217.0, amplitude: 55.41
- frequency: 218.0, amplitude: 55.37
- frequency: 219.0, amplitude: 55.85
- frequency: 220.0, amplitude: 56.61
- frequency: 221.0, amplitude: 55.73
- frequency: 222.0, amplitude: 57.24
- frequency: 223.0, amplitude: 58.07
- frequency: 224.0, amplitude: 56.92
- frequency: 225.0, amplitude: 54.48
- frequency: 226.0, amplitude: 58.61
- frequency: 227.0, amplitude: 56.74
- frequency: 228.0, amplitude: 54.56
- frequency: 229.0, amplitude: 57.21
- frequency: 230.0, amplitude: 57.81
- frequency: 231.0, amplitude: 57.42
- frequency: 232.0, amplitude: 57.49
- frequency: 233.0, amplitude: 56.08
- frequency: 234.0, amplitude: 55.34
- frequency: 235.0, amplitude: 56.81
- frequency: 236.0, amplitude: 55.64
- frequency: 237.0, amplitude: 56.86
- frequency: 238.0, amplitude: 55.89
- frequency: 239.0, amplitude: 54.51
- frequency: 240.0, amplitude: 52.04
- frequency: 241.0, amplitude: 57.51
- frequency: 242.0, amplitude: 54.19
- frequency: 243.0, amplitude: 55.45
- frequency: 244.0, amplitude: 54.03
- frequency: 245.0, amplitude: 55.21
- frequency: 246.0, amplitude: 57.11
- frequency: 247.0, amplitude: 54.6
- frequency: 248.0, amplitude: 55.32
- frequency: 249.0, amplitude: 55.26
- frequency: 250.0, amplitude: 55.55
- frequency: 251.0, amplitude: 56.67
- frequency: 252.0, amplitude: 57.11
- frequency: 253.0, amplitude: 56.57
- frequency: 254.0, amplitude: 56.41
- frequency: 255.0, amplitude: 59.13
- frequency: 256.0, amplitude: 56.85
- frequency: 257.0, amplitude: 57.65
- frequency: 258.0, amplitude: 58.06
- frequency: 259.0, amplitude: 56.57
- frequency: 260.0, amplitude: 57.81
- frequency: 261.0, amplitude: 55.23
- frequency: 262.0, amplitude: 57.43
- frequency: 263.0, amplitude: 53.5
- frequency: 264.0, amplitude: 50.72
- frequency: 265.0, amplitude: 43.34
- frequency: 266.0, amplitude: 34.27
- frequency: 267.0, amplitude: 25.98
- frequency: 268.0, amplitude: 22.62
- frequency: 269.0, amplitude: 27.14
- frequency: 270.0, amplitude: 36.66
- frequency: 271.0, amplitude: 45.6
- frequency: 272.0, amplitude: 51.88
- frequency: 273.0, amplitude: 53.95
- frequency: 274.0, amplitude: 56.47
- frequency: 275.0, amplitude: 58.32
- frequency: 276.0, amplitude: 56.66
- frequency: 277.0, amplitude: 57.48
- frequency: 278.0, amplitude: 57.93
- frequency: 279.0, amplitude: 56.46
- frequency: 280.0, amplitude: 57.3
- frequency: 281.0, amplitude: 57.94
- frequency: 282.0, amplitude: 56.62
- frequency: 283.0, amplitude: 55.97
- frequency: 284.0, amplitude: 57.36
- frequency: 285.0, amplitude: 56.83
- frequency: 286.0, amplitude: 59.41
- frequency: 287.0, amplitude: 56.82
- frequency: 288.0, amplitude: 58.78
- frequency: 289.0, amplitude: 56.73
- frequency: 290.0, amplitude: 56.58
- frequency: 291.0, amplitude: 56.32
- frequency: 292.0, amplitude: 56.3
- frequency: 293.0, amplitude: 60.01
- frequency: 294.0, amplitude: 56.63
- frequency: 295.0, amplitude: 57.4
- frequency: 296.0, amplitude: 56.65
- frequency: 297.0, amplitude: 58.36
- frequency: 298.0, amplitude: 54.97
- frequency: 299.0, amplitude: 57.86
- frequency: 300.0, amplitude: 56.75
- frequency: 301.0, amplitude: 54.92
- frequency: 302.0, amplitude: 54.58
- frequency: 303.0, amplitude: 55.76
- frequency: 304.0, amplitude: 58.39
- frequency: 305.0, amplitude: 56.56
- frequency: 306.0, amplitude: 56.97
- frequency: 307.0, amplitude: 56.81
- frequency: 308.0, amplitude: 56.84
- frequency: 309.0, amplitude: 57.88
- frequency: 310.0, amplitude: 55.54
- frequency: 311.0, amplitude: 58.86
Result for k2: -0.1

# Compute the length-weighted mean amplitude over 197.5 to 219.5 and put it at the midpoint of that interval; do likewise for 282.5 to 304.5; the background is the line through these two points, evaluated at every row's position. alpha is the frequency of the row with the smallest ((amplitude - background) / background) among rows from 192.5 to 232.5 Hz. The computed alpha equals 194.0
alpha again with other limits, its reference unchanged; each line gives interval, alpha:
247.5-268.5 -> 268.0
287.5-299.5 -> 298.0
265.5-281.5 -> 268.0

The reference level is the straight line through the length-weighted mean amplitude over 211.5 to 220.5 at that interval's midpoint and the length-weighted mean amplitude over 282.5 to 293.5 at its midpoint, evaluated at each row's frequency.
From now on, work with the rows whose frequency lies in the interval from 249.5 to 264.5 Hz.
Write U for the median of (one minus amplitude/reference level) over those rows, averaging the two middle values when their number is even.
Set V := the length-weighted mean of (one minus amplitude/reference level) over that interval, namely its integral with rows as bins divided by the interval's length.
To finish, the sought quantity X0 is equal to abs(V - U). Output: 0.0073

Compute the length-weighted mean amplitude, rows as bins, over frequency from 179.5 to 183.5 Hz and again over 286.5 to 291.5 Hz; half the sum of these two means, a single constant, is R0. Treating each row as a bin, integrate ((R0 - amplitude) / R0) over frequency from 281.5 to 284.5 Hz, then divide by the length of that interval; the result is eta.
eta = -0.08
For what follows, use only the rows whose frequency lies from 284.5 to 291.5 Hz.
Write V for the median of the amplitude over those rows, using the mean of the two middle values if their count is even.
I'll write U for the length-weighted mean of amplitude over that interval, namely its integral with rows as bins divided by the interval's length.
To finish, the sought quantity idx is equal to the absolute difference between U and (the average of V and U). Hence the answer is 0.27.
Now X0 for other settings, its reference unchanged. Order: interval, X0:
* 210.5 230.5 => 0.0027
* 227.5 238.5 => 0.0055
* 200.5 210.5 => 0.0011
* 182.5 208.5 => 0.0151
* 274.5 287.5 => 0.0001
